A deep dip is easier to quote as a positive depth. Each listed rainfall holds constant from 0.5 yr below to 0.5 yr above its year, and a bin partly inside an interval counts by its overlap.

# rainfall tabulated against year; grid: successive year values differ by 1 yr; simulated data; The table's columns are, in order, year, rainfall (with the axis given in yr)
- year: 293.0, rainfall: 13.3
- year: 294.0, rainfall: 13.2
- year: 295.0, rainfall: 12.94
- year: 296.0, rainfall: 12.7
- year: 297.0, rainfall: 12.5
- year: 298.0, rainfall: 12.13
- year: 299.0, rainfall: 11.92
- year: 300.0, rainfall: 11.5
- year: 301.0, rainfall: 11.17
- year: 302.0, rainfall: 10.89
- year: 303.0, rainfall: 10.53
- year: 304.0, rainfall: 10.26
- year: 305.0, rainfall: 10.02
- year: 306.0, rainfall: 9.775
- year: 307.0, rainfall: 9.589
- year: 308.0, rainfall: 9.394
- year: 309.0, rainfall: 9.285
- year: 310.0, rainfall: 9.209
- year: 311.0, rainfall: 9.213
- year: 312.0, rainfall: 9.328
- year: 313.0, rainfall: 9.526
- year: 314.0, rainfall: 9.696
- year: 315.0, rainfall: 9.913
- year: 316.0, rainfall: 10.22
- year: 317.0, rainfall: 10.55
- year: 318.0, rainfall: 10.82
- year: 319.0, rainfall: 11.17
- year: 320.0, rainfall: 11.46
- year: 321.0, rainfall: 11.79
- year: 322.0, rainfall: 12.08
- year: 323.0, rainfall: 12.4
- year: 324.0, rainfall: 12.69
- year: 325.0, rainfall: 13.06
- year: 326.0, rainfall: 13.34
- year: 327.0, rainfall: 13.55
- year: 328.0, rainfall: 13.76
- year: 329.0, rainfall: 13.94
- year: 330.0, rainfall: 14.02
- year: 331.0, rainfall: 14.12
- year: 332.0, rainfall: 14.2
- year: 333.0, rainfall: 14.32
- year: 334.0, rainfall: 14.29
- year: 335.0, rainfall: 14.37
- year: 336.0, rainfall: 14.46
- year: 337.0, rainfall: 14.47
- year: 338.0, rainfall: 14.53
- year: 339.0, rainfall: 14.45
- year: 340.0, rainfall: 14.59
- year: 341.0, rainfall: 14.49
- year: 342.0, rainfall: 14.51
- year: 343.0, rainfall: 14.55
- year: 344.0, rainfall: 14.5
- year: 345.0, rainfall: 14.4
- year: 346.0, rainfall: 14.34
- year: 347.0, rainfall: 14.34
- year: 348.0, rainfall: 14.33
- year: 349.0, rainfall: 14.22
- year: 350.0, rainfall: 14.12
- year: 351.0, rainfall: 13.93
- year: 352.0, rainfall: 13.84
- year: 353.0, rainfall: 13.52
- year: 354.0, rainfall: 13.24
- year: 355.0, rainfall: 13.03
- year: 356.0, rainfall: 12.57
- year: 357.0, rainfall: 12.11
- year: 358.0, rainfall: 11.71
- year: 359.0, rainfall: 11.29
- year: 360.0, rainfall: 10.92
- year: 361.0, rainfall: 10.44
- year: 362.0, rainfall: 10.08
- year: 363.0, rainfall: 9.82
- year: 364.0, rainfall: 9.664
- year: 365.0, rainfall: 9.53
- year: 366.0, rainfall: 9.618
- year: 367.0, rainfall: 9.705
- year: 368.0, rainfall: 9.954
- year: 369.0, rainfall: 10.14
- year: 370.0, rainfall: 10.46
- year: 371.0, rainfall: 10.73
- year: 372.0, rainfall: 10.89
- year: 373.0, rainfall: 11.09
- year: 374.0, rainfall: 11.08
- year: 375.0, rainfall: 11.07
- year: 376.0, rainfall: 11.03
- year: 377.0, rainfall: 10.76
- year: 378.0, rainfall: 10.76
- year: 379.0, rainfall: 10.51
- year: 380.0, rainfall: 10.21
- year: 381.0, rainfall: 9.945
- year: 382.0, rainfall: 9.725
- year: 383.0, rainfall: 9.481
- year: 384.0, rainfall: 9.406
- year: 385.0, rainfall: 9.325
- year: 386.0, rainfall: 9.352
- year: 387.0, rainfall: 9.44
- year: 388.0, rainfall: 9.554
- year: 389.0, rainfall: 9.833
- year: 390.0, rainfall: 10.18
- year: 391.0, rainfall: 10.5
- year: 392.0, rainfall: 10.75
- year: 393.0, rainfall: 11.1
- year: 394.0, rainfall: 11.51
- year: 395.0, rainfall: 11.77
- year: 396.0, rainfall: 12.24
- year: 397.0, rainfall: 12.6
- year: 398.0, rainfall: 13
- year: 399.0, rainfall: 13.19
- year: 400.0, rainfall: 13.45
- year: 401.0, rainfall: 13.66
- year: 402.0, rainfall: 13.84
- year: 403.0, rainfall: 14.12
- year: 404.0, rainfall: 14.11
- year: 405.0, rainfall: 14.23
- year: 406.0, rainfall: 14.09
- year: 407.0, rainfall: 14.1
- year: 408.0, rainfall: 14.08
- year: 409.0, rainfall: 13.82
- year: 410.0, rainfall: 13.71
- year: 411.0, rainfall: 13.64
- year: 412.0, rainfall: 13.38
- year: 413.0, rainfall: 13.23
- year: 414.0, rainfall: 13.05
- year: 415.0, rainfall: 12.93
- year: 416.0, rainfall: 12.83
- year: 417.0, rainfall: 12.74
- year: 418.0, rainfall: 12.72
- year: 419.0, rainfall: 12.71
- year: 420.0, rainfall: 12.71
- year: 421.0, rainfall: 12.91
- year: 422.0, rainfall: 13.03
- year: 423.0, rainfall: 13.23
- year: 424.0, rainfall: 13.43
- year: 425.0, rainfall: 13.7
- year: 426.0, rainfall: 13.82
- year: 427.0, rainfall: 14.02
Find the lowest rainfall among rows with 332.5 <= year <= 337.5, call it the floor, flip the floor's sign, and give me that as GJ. -14.3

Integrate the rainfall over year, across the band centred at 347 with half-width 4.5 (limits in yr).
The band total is 129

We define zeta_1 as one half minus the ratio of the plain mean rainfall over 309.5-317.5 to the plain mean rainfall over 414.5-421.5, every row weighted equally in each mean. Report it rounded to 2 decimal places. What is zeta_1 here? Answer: -0.26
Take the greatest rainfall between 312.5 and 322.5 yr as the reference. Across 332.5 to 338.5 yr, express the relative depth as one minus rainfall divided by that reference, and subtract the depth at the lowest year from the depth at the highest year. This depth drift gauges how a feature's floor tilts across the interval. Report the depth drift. -0.02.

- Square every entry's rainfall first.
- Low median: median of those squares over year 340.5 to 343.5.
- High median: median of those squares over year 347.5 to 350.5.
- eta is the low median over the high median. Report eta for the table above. 1.04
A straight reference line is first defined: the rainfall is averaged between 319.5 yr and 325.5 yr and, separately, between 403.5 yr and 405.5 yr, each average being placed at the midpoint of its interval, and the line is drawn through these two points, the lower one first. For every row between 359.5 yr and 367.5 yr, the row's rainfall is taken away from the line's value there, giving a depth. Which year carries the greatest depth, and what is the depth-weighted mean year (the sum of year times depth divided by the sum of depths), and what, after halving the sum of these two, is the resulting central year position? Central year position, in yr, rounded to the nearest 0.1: 364.4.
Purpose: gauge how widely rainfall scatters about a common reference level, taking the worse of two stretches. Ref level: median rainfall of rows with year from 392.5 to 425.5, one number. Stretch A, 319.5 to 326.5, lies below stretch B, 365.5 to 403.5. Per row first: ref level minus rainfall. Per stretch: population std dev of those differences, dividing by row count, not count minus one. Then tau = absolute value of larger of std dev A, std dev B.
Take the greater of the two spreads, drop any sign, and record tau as 1.4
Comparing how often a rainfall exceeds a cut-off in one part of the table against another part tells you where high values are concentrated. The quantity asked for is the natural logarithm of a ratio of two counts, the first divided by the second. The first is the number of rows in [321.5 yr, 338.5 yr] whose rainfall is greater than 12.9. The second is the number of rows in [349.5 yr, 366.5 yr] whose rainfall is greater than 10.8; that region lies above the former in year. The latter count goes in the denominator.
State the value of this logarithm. 0.2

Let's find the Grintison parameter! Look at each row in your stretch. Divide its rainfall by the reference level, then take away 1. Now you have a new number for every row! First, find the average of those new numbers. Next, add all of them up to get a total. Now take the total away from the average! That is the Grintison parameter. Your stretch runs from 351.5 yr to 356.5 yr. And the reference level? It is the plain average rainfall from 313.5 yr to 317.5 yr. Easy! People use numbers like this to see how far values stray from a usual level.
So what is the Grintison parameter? -1.2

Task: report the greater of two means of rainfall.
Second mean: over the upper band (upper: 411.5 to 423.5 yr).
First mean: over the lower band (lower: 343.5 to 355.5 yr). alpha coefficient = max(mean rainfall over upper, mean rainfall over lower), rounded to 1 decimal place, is 14.0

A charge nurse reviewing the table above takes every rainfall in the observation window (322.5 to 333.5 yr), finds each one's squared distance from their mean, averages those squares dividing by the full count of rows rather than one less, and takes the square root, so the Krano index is 0.61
